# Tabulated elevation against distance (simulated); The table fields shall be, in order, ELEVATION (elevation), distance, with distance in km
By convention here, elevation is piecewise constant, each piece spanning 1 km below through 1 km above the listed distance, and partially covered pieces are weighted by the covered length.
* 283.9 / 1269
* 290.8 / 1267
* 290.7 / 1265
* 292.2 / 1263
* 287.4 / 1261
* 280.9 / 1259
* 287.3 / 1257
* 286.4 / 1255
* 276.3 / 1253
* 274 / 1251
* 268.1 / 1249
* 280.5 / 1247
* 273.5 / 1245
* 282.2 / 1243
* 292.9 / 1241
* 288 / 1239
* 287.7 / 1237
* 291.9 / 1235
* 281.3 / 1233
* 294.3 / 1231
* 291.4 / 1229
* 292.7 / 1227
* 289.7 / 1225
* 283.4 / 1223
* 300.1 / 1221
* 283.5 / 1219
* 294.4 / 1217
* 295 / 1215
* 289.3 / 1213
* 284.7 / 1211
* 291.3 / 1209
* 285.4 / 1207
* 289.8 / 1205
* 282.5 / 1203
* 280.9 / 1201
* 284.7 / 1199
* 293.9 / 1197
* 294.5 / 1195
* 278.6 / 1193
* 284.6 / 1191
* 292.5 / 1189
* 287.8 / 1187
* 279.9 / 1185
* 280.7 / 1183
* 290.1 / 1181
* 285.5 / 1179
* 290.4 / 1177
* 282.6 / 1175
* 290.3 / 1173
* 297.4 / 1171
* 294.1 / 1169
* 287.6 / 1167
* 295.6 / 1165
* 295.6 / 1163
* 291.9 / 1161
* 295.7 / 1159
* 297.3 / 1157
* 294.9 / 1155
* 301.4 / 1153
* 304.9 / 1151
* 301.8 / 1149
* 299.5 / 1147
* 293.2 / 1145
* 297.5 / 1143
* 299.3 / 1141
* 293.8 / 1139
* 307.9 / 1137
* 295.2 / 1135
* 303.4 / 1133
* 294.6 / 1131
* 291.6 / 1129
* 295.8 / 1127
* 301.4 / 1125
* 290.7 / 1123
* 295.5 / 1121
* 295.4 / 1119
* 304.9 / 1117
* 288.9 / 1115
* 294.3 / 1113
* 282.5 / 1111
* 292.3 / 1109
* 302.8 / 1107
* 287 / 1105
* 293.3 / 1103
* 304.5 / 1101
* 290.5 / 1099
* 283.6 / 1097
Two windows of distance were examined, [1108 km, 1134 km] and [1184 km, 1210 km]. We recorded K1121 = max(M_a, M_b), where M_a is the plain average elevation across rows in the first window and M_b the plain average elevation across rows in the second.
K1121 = 295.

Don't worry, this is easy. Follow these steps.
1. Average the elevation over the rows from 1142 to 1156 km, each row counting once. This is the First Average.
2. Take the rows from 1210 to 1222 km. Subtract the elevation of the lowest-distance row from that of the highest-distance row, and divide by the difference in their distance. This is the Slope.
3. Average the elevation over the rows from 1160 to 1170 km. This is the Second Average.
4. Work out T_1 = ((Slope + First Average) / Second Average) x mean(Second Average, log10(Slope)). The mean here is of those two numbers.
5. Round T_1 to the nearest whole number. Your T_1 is 150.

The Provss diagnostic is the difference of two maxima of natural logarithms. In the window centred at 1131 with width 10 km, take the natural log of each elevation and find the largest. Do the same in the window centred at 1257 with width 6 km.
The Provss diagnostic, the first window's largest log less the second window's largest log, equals 0.055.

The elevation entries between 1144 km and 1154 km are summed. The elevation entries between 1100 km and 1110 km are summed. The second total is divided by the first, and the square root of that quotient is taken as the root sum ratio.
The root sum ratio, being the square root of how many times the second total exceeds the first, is 0.99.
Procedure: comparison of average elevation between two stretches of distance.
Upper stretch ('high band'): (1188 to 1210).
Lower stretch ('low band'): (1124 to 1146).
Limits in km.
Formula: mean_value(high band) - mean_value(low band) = -10.5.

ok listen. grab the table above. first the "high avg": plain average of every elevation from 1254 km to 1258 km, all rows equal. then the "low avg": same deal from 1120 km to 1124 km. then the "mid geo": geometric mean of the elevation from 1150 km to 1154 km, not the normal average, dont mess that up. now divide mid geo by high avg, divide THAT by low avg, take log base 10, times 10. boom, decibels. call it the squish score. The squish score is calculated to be -24.4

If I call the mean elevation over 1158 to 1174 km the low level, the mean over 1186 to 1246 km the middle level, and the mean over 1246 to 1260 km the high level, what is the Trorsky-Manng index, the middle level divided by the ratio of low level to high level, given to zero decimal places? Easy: 274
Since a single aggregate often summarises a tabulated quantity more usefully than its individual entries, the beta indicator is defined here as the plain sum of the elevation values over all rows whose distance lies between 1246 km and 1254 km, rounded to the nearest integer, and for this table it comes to 1099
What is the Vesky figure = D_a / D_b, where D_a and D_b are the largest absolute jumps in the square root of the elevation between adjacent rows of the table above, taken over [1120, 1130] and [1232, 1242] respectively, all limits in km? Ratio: 0.99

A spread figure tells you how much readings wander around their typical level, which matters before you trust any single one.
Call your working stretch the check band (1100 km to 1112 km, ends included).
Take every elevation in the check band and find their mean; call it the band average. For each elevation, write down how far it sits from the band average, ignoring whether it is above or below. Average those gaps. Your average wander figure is 6.6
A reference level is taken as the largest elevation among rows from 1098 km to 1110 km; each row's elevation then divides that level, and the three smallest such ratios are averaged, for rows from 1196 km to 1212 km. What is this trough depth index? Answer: 1.044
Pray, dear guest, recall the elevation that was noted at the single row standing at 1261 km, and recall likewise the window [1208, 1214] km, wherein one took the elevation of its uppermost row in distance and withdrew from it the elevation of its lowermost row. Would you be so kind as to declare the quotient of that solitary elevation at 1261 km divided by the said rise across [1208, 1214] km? -144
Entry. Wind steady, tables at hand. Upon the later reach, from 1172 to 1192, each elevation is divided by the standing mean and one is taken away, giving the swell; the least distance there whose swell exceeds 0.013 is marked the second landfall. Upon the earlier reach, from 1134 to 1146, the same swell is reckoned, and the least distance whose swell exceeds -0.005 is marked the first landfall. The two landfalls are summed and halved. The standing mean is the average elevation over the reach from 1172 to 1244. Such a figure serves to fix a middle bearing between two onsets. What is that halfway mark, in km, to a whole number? 1162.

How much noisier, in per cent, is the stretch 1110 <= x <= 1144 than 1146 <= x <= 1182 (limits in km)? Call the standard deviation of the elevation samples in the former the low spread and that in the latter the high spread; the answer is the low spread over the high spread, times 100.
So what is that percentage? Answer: 105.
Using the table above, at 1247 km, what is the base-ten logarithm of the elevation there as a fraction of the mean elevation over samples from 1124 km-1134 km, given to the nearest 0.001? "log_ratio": -0.025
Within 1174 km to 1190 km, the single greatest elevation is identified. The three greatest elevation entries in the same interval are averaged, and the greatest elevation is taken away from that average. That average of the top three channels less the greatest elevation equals -1.5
